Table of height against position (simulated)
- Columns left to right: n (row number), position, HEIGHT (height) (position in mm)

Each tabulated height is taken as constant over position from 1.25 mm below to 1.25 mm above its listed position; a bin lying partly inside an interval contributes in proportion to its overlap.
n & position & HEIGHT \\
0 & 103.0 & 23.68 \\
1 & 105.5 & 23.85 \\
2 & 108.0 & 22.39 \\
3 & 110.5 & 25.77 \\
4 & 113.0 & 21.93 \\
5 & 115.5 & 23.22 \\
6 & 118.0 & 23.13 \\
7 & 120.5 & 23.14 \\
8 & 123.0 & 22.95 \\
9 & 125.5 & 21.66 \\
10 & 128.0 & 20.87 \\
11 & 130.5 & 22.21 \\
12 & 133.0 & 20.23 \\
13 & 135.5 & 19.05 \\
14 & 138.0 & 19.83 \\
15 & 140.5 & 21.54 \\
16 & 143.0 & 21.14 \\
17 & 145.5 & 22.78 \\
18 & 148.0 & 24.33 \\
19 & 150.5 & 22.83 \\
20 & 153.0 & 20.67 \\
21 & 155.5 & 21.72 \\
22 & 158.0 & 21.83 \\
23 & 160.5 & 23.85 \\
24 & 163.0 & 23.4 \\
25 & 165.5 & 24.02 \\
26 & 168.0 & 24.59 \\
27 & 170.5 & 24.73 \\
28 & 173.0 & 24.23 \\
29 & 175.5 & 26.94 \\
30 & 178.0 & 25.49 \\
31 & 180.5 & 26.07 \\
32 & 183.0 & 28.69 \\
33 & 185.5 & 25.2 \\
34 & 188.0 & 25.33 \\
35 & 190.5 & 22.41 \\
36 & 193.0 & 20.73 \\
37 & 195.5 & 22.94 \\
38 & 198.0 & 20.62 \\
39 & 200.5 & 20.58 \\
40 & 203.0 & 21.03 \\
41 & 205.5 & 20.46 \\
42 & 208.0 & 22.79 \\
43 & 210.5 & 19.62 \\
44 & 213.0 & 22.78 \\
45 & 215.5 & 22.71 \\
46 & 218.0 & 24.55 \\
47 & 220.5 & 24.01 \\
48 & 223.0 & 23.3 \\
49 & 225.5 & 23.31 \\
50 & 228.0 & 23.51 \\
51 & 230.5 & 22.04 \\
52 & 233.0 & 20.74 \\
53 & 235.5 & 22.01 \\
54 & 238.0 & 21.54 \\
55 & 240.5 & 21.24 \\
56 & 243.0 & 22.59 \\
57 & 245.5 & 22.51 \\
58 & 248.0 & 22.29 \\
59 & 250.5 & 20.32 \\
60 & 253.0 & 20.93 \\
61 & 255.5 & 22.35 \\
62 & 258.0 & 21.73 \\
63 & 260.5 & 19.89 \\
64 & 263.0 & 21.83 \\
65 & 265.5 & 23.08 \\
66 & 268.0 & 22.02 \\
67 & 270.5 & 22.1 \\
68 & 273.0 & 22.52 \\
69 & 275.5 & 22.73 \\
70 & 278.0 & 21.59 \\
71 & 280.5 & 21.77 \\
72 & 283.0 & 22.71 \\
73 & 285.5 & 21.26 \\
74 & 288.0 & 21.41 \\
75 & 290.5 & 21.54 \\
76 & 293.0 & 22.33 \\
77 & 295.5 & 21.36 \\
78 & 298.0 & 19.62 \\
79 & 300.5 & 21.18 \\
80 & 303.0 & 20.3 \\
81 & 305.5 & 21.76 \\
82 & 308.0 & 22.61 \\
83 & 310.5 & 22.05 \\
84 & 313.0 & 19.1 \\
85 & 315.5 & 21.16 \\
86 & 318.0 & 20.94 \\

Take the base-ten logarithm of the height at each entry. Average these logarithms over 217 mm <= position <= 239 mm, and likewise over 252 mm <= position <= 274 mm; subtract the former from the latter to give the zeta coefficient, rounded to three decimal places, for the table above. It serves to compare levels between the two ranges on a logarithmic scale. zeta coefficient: -0.018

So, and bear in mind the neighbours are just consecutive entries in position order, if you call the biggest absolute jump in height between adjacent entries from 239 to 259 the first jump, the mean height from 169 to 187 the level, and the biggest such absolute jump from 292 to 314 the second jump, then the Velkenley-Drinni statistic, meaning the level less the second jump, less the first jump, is 21.0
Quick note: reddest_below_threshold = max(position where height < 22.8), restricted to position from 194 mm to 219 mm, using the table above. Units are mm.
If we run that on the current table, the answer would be 215.5 mm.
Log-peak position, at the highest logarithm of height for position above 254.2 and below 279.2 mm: 265.5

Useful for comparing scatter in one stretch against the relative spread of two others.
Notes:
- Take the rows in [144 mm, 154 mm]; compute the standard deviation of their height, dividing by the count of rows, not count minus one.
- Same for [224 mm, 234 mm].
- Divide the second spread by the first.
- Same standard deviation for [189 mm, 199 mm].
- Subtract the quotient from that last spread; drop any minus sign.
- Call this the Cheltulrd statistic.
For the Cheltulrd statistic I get 0.2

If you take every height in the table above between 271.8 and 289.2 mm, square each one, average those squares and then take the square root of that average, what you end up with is 22.0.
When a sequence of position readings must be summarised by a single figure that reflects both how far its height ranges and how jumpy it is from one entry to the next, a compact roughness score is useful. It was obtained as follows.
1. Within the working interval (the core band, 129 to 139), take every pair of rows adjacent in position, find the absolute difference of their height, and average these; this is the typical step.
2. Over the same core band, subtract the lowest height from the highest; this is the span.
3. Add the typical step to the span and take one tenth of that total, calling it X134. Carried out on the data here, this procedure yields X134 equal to 0.45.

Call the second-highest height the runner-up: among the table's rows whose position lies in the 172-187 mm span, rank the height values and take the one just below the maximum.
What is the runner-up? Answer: 26.94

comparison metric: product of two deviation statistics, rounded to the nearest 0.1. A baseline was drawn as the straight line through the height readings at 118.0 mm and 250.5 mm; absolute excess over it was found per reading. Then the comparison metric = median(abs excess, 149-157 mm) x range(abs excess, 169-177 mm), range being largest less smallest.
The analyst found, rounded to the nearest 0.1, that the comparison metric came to 1.7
